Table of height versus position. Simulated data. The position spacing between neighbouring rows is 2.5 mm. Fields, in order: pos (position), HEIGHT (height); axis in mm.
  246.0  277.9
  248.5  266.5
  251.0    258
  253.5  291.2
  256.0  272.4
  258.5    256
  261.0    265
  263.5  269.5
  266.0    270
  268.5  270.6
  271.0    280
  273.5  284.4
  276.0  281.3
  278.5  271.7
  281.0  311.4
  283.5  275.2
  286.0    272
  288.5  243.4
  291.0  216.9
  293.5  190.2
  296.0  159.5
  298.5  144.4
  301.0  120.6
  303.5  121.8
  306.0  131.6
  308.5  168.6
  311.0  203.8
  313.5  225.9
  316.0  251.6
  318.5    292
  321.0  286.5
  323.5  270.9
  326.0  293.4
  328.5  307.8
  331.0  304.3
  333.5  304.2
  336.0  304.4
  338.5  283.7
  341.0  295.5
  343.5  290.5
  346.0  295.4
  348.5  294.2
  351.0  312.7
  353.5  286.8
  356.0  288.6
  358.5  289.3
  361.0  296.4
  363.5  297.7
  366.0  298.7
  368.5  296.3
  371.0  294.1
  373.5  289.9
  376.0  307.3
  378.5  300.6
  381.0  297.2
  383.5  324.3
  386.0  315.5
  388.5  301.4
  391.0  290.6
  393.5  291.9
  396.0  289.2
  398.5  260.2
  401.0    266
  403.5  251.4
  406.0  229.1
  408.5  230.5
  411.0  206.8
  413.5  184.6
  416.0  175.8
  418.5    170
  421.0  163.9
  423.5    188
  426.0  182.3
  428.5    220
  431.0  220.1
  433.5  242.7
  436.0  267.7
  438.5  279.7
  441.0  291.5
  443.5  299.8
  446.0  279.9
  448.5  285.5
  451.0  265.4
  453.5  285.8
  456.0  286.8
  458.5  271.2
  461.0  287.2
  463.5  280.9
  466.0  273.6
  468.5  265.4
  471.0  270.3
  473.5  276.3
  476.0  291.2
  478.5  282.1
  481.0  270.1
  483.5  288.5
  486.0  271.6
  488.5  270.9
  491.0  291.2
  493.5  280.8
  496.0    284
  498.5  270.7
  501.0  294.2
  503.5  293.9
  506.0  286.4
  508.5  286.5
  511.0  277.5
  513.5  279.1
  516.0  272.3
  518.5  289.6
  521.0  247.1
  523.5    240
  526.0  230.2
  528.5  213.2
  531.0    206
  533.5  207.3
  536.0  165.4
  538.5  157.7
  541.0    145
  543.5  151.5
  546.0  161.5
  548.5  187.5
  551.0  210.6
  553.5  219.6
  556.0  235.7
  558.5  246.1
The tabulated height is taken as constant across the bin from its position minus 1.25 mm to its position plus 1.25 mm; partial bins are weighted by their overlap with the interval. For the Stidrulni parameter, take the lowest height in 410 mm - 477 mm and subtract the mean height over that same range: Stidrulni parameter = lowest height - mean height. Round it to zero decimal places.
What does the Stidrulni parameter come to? -85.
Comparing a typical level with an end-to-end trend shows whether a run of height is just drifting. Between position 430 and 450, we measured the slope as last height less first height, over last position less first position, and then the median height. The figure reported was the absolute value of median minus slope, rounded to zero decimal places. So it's 276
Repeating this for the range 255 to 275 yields 270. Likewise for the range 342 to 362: 292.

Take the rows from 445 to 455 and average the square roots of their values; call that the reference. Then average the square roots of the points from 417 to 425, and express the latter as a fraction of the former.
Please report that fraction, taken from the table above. 0.79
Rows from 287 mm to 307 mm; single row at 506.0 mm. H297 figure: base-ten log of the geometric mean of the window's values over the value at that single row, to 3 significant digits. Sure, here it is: -0.251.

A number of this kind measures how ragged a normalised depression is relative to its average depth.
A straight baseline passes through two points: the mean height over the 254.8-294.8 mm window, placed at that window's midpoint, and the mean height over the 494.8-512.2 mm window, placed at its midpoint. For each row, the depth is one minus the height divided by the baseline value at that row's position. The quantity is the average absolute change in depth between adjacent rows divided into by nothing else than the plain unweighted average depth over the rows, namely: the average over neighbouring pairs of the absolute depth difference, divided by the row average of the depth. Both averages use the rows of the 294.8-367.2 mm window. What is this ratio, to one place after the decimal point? 1.0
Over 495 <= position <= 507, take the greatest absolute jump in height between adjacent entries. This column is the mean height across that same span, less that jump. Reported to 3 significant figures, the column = 262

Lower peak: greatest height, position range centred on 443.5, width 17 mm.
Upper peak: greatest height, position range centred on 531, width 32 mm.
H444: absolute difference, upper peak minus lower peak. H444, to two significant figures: 10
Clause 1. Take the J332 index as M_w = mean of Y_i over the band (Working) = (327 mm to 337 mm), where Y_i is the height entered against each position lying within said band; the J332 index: 305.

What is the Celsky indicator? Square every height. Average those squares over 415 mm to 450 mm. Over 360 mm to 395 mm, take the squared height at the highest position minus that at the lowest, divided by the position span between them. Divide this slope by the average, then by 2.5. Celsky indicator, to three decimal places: -0.001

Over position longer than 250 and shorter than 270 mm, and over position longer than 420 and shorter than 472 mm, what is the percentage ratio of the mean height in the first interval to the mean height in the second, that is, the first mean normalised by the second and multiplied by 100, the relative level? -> 104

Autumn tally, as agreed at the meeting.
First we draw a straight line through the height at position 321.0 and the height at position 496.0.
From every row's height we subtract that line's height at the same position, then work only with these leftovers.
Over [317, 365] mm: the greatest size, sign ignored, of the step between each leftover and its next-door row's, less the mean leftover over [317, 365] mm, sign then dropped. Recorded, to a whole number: 18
